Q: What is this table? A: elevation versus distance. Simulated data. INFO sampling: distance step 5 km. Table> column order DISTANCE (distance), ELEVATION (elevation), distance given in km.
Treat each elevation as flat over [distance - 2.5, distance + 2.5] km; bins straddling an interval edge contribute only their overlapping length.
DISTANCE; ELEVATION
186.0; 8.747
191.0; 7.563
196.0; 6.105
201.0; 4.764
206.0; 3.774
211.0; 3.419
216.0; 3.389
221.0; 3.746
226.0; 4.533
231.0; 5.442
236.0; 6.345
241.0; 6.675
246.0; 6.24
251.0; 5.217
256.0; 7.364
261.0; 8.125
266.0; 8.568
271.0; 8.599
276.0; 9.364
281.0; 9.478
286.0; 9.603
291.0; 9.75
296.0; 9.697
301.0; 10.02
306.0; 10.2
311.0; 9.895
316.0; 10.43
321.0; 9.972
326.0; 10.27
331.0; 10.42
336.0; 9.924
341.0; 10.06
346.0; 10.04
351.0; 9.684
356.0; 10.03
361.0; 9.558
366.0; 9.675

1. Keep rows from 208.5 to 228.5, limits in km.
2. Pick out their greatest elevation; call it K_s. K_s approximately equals 4.533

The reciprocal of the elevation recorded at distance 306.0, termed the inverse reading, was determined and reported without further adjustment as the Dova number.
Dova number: 0.098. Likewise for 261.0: 0.123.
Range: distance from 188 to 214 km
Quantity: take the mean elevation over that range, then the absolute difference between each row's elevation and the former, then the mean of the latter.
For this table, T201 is 1.4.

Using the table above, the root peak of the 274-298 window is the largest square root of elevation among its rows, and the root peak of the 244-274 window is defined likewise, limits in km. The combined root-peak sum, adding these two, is 6.1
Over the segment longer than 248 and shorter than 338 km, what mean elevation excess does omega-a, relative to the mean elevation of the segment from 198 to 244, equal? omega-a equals 5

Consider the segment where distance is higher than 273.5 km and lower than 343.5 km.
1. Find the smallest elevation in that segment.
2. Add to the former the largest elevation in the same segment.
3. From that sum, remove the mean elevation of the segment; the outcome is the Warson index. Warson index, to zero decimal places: 10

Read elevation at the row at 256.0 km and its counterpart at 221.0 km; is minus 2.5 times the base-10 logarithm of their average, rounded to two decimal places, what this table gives -1.86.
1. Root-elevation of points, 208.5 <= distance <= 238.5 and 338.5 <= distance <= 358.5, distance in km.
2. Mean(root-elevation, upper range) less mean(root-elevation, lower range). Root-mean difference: 1.1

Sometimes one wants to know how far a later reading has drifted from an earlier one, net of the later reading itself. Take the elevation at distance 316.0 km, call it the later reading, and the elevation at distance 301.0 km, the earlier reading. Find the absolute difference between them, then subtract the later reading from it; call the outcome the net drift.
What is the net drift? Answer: -10.0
